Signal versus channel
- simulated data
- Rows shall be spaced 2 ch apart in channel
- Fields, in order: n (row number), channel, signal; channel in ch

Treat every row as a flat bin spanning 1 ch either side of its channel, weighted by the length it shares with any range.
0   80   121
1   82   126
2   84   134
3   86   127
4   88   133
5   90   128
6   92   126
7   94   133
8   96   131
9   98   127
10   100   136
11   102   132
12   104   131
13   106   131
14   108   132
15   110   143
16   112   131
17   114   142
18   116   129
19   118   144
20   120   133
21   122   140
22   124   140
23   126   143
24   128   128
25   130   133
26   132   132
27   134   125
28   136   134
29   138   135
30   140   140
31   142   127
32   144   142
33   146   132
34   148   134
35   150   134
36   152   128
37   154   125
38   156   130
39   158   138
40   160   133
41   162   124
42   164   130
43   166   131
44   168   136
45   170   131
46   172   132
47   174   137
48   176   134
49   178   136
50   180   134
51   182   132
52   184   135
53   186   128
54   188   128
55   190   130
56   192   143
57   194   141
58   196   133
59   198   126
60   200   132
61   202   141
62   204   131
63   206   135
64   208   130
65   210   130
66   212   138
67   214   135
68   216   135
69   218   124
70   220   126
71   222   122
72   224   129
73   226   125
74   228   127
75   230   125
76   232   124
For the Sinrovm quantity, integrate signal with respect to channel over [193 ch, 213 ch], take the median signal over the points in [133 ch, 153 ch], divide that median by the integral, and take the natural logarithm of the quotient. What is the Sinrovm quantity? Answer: -2.99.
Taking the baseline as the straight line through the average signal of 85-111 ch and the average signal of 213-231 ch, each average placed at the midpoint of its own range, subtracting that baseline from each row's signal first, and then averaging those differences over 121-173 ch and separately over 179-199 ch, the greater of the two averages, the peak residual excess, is 4.4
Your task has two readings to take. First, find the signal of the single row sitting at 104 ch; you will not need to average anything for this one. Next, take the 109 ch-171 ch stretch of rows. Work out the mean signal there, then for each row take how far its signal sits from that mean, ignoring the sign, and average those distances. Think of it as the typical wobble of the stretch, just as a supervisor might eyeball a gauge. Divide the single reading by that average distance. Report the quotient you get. 28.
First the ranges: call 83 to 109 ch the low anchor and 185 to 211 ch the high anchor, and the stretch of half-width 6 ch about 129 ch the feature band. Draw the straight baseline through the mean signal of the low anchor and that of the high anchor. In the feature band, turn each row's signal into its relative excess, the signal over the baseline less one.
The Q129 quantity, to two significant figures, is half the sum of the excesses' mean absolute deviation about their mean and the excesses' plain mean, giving 0.028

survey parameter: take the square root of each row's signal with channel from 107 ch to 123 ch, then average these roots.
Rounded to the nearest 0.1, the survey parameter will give 11.7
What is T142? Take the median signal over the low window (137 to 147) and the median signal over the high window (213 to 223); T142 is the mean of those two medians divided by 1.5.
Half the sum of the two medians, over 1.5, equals 87.0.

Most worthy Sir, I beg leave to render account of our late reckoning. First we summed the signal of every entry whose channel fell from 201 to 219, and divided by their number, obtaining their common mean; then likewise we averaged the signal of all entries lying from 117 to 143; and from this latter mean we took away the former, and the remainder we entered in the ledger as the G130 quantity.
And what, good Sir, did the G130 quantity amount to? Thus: 1.7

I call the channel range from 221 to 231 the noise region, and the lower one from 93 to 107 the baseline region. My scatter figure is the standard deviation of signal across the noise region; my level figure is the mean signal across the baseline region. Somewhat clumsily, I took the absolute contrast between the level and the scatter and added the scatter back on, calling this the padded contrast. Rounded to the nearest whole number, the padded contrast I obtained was 132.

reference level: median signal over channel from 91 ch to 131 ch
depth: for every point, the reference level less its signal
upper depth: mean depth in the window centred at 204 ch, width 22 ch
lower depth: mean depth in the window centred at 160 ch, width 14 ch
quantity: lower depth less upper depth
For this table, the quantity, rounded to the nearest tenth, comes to 3.7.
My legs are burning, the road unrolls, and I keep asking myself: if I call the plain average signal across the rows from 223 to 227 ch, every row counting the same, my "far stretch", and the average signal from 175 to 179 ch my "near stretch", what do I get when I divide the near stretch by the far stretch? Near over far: 1.06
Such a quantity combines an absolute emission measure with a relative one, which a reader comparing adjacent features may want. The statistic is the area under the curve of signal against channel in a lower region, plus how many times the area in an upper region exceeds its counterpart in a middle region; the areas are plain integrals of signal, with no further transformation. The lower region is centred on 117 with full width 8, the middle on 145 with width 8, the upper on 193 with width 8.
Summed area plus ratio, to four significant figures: 1097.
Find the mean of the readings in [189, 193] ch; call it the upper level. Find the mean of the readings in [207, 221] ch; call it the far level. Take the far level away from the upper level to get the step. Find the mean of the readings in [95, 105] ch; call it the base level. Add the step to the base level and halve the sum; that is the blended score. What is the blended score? 68.4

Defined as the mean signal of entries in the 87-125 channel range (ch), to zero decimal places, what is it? 134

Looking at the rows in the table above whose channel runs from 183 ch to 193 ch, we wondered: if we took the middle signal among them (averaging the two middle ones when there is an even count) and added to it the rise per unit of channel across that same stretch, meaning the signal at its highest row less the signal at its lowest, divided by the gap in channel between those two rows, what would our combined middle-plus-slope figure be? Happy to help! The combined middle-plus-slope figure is 131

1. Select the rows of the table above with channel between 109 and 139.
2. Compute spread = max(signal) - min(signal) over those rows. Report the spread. 19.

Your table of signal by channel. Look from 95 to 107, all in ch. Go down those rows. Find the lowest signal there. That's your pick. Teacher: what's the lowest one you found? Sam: 127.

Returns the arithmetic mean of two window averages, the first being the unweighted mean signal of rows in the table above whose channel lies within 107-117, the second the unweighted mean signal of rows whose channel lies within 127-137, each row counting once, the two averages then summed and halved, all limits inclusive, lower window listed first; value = 133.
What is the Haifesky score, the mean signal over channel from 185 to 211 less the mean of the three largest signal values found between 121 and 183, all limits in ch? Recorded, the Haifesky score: -8.7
